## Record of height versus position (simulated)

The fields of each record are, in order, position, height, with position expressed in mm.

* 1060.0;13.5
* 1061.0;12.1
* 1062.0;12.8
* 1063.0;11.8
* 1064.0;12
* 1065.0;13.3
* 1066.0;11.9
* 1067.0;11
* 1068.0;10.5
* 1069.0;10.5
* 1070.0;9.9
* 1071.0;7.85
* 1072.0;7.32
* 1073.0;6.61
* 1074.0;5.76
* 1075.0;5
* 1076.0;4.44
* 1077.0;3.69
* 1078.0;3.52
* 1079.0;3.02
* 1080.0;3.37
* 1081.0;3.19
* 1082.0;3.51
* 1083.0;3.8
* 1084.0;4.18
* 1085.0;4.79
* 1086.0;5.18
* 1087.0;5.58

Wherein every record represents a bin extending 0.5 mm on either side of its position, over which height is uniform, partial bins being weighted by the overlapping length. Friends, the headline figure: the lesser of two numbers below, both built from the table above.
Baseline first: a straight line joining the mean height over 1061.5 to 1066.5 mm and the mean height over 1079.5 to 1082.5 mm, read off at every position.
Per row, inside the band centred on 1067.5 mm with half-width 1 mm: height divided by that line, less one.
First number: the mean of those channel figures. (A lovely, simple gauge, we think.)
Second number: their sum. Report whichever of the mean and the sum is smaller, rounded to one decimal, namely 0.0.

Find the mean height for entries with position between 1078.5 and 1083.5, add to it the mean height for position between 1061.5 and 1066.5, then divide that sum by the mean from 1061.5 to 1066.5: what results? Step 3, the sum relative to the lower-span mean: 1.3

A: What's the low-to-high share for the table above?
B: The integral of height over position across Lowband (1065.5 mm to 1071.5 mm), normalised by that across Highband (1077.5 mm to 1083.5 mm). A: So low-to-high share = 3.0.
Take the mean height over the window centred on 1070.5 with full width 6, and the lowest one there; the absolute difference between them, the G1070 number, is 2.2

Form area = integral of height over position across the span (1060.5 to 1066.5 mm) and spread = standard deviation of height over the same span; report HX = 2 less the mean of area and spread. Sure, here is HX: -35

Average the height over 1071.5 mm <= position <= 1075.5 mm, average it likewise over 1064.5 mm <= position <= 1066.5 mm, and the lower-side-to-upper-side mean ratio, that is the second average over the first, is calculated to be 2.0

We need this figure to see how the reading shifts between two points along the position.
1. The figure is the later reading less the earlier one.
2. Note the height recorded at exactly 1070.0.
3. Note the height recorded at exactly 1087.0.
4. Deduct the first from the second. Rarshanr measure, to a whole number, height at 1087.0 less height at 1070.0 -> -4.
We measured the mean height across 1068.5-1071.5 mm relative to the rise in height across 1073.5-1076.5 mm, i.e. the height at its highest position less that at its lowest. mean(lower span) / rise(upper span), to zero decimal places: -7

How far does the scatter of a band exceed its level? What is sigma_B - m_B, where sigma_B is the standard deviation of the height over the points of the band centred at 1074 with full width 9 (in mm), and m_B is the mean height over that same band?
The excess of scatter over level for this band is -4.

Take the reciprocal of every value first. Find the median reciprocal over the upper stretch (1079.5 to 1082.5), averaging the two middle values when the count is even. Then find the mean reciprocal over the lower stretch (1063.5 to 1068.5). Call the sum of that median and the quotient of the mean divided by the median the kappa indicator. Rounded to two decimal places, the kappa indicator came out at 0.59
